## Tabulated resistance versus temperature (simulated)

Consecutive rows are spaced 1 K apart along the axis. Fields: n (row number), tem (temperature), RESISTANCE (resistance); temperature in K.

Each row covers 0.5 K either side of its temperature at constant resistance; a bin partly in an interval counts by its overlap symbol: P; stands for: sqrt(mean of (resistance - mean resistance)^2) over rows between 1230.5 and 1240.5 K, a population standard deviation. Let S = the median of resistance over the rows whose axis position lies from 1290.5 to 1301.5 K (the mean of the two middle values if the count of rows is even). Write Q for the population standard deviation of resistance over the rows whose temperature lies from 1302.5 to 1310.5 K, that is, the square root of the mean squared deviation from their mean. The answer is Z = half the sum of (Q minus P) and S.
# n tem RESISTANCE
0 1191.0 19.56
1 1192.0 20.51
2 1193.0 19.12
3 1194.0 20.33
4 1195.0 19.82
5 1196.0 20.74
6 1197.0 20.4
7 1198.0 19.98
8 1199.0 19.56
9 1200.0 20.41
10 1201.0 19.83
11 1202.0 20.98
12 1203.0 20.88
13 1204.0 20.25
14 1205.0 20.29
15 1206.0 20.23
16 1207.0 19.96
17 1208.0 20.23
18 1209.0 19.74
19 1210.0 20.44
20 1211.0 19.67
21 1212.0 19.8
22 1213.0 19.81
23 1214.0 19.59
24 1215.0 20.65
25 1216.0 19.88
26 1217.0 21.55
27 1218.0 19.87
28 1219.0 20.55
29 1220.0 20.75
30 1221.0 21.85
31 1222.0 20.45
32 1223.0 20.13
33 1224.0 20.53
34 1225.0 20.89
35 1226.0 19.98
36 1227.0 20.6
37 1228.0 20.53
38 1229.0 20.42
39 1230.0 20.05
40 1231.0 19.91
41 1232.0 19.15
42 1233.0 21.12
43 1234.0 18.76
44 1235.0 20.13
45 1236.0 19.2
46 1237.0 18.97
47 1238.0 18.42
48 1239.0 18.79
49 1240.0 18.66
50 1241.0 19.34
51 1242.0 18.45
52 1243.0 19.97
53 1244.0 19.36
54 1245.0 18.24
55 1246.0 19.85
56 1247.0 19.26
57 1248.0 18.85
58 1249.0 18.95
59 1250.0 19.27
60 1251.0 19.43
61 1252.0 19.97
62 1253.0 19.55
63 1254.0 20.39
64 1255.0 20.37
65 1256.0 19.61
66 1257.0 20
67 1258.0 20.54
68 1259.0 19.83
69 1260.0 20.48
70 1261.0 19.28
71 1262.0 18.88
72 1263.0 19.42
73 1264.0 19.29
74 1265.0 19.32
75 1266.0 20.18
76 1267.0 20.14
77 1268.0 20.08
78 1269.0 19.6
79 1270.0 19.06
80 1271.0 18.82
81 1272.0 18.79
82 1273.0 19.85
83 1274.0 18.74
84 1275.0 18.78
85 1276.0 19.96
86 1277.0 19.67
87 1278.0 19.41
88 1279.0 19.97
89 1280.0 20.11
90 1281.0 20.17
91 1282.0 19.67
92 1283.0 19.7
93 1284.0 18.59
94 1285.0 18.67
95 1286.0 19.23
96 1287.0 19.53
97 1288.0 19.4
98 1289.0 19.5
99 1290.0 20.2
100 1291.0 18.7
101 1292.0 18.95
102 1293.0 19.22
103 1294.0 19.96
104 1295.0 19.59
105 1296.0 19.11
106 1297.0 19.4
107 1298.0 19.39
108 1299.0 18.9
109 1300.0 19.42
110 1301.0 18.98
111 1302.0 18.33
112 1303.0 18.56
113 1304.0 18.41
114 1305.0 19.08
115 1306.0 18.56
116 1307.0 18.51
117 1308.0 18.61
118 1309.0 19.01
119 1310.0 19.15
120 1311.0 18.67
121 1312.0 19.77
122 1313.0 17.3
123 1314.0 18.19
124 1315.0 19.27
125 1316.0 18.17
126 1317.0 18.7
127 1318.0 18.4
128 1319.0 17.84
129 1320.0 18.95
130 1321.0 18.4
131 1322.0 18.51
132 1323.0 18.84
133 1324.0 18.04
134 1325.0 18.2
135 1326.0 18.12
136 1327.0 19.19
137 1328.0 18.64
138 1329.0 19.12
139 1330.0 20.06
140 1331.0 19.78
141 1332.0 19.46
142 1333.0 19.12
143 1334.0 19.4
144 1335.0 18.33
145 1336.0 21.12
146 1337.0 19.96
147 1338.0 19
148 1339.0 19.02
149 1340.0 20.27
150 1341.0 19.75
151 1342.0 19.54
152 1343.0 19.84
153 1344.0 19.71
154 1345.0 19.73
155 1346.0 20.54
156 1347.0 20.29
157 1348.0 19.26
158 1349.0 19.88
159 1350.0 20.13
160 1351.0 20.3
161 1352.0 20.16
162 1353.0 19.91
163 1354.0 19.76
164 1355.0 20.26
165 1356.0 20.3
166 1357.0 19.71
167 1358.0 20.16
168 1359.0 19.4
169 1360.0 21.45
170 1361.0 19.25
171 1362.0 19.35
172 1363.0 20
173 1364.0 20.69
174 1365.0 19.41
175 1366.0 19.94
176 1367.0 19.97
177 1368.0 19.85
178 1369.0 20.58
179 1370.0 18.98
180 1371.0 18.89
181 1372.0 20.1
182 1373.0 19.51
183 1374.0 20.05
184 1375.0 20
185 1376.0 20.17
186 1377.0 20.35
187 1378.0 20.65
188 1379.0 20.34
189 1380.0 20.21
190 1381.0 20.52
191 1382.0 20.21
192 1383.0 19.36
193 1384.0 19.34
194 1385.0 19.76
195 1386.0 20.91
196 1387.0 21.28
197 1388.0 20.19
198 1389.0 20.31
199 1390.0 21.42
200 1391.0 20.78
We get 9.4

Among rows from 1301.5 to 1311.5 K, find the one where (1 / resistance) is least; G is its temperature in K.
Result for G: 1310.0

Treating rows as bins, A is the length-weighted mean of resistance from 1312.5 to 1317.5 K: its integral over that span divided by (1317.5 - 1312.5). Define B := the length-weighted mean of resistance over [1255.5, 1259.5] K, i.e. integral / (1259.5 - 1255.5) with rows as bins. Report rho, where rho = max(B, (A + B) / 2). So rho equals 20.0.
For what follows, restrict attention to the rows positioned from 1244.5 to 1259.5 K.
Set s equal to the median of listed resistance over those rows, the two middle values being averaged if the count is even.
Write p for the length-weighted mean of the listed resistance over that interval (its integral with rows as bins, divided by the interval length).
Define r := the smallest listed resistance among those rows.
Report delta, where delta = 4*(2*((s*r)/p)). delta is 146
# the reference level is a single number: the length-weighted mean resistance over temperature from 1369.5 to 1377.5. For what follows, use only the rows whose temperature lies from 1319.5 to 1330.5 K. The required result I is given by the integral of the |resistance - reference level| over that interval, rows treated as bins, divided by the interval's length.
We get 1.08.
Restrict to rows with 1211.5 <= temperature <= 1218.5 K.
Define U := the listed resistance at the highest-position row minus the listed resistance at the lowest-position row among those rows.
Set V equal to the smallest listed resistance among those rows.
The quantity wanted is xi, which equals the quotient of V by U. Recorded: 280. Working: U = 0.1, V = 19.59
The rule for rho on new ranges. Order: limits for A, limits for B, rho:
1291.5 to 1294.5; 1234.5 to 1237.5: 19.4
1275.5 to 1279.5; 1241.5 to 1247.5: 19.5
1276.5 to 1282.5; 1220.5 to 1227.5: 20.6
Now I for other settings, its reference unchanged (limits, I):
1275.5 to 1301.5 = 0.46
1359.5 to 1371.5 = 0.59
